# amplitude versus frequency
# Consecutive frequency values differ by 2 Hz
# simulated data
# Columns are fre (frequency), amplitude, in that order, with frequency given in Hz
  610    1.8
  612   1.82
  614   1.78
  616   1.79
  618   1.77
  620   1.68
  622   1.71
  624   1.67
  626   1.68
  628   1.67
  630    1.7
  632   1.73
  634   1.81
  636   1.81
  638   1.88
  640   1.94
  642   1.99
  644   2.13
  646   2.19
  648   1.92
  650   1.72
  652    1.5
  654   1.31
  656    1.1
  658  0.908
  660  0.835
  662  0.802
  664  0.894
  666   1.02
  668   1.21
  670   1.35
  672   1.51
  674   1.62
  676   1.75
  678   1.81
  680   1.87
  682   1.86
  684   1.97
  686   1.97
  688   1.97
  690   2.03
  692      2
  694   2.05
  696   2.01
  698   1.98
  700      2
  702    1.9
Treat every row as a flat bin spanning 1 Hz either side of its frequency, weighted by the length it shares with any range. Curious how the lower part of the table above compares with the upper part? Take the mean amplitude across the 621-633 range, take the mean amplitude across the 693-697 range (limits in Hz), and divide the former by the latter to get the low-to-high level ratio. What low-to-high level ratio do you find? 0.83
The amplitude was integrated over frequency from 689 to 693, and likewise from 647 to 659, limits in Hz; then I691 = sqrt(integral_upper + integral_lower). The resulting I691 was 5.0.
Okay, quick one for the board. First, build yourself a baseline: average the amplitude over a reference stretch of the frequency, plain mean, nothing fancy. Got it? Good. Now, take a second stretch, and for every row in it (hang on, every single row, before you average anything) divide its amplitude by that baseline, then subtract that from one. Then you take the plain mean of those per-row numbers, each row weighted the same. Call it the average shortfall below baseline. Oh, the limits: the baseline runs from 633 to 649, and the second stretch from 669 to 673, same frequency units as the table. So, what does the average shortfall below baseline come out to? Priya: 0.3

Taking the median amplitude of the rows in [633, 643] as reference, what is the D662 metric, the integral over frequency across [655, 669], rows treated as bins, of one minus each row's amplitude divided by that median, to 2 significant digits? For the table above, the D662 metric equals 6.8 Hz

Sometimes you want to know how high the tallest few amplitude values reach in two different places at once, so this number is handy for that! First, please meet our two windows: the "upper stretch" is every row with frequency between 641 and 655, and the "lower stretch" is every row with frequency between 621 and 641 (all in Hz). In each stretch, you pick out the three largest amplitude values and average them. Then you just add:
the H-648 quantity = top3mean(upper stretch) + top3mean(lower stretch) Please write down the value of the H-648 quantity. 3.98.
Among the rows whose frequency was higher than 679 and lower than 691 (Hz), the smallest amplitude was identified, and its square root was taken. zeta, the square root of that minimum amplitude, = 1.36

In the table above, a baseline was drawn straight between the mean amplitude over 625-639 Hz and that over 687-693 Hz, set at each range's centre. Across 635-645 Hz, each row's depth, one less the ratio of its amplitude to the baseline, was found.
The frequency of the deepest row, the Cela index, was 636 Hz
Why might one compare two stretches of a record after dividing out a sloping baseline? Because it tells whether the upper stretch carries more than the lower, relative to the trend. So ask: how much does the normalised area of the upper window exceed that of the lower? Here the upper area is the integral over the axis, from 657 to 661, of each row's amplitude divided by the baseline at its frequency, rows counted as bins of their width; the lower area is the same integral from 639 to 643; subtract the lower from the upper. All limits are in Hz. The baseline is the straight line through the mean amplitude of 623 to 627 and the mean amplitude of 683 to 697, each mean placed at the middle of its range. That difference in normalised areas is -2.6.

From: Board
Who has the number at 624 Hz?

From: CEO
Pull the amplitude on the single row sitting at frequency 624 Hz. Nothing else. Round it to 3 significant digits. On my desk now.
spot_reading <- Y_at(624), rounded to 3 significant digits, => 1.67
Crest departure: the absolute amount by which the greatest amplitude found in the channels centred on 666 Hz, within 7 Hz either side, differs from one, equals 0.51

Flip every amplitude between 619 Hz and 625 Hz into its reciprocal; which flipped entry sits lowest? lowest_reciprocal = 0.58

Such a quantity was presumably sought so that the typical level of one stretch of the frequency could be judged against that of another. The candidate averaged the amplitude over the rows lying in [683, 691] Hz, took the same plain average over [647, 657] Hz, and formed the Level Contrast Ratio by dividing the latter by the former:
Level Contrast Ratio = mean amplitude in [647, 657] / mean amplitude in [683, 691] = 0.76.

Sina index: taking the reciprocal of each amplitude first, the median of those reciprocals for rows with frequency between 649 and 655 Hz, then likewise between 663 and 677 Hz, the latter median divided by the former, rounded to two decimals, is 1.11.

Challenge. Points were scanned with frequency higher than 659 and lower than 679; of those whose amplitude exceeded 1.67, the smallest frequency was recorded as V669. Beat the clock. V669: 676 Hz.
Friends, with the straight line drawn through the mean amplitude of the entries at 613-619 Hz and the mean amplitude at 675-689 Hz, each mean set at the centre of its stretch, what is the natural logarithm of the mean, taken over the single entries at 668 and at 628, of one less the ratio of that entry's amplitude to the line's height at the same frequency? -1.6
